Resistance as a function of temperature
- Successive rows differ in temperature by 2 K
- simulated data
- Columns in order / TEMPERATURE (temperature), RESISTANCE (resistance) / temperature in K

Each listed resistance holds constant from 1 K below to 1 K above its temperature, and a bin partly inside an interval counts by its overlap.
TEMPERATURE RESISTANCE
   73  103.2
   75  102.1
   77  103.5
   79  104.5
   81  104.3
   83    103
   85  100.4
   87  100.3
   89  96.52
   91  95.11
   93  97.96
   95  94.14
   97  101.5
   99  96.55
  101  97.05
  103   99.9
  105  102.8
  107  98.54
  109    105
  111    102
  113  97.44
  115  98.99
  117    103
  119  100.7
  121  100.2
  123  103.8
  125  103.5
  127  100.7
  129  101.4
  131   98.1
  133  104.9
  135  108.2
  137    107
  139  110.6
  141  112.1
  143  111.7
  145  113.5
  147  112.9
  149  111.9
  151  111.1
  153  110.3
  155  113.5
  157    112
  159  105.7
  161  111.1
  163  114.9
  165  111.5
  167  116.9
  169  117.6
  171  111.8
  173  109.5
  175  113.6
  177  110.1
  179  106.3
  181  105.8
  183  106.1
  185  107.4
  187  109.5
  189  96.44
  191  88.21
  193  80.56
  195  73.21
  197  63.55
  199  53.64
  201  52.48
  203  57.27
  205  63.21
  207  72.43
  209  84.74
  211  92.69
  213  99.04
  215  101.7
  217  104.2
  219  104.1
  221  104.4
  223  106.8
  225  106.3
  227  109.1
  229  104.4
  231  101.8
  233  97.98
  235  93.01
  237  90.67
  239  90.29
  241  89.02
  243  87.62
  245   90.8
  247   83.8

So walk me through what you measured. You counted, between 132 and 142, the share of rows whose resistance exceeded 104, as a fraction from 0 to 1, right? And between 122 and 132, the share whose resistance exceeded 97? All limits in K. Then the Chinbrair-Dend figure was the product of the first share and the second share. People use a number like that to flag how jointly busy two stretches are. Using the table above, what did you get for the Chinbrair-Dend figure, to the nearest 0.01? 1.00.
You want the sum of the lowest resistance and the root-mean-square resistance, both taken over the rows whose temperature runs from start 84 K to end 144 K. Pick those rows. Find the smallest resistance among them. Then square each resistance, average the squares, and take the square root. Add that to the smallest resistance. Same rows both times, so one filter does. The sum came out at 196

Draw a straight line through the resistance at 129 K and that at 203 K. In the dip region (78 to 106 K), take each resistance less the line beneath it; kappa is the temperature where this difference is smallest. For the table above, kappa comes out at 91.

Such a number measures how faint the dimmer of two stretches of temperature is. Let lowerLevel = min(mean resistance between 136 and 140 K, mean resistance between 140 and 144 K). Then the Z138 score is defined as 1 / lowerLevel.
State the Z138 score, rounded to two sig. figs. 0.0092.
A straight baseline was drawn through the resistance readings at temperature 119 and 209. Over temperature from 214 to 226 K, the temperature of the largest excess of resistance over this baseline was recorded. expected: 223 K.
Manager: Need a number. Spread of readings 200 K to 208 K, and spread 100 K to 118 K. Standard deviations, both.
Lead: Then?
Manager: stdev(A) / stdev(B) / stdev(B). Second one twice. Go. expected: 1.1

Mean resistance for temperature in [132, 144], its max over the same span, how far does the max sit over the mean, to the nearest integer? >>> 3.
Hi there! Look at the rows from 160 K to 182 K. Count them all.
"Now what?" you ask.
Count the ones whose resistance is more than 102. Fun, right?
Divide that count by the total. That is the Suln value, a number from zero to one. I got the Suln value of 1.0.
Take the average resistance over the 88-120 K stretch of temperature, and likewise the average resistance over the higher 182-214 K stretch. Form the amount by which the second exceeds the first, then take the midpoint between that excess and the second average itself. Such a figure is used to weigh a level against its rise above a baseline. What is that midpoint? 32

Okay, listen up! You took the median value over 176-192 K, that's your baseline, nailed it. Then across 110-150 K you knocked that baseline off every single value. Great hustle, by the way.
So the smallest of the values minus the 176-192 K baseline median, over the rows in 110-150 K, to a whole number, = -9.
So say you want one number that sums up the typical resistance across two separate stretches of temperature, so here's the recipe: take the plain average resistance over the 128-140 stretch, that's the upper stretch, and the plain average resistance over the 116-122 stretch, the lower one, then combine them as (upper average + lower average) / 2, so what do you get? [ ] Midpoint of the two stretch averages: 103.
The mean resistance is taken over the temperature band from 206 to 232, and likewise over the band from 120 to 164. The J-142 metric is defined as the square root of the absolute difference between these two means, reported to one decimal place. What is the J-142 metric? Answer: 3.0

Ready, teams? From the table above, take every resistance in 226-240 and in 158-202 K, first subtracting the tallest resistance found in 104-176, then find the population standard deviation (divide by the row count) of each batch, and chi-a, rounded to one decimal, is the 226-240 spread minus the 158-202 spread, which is -13.3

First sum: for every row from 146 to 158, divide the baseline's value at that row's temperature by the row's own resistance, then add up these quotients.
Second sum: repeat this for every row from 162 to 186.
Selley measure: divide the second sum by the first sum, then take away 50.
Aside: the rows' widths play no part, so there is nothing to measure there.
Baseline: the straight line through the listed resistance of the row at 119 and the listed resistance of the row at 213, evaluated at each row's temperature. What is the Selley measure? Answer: -48.0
